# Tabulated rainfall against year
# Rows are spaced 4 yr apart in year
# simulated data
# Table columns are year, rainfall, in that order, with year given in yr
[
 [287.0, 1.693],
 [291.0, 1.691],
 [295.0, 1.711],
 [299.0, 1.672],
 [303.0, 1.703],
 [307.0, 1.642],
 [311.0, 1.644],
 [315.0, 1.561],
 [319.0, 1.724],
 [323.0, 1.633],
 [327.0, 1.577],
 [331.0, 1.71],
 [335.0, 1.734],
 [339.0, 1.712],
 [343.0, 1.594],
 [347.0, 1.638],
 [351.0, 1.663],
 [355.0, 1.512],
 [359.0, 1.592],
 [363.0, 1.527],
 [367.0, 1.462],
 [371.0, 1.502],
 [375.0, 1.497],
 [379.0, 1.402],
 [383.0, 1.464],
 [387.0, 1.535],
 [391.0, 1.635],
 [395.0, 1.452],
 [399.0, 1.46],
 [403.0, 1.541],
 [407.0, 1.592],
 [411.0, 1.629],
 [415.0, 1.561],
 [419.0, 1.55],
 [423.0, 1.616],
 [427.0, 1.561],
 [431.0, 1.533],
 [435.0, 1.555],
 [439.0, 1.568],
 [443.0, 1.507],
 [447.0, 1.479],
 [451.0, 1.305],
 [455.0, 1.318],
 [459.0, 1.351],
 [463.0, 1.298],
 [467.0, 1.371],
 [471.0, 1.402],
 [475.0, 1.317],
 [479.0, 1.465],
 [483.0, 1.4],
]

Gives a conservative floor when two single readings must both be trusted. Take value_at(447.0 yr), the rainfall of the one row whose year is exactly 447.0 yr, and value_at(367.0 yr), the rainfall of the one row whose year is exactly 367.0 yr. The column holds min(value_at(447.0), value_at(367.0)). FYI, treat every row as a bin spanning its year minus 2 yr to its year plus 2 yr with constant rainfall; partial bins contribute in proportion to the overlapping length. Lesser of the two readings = 1.46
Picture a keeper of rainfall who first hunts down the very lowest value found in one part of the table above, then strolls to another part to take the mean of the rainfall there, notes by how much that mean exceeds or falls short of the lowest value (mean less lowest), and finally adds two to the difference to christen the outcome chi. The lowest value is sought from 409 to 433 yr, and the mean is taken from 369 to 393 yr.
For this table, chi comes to 1.97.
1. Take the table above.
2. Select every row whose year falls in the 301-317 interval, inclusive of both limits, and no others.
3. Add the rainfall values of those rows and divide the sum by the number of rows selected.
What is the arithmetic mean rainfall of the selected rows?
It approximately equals 1.64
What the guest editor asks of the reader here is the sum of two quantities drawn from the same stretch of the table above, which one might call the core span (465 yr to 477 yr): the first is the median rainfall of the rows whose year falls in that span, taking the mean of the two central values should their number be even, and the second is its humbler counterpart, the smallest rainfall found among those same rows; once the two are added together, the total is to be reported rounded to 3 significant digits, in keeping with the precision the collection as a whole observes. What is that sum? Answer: 2.69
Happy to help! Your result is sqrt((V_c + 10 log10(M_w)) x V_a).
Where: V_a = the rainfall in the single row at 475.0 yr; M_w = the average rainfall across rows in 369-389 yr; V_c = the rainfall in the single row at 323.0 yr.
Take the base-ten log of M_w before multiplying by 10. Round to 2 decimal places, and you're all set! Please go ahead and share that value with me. 2.10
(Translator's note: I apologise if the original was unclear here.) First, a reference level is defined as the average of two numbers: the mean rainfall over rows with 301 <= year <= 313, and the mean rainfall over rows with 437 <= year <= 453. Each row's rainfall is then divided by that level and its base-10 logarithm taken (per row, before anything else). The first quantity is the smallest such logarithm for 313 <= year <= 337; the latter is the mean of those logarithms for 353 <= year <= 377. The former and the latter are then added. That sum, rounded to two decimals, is -0.01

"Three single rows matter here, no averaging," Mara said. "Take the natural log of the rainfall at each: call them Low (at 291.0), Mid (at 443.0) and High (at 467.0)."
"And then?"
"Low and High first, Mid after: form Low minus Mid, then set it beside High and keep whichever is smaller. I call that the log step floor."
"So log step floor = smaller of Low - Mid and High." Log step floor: 0.12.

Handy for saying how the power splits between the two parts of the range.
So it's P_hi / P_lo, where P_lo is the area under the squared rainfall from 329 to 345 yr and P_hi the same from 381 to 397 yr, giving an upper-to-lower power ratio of 0.81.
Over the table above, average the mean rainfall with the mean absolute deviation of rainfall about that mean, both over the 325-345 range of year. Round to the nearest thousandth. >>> 0.865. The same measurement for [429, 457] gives 0.777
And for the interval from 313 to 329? 0.839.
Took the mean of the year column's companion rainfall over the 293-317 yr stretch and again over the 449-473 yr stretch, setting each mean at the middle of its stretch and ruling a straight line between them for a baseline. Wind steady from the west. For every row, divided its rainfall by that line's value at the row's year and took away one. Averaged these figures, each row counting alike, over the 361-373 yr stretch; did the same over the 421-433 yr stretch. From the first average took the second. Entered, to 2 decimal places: -0.14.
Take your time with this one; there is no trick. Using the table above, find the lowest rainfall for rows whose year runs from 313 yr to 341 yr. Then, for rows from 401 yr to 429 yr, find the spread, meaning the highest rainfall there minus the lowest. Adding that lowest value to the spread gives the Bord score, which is 1.65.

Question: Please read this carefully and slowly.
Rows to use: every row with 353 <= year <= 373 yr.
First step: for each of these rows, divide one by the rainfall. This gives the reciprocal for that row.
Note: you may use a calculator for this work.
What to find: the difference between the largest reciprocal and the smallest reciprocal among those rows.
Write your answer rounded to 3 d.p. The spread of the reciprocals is 0.056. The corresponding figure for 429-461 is 0.129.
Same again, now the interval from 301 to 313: 0.022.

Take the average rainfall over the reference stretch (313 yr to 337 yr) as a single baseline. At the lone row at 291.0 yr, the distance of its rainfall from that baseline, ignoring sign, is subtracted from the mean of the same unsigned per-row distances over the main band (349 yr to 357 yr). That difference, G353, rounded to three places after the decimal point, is 0.041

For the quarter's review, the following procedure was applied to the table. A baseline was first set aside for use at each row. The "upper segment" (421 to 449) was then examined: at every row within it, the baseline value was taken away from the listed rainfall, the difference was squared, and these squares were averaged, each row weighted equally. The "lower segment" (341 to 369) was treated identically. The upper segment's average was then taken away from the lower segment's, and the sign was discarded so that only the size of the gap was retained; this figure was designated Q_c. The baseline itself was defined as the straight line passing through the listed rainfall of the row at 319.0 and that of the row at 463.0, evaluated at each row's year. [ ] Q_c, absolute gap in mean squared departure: 0.023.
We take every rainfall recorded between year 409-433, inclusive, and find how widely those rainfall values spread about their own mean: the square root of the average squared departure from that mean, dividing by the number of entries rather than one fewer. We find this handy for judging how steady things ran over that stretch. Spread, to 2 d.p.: 0.04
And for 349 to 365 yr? 0.06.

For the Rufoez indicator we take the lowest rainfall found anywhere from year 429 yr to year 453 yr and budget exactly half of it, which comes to 0.65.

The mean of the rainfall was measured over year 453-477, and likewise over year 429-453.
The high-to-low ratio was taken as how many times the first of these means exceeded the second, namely 0.90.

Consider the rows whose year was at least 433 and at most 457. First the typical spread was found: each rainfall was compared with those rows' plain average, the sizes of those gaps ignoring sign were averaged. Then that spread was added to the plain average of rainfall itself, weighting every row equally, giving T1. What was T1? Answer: 1.55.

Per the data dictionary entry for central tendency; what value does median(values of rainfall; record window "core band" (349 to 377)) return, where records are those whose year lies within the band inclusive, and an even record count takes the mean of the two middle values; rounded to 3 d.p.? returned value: 1.512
